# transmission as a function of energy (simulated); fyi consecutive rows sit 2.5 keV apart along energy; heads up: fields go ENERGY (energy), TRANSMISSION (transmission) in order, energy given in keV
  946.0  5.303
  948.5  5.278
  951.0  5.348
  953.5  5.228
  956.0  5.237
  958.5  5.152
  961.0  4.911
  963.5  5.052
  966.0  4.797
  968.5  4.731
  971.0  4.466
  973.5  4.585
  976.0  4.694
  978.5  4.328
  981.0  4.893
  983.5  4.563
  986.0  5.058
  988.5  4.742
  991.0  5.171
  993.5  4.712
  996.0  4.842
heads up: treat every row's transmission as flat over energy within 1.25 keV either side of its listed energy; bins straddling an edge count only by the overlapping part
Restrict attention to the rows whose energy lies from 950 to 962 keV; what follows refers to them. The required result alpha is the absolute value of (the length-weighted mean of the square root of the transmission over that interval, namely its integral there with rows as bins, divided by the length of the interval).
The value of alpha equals 2.28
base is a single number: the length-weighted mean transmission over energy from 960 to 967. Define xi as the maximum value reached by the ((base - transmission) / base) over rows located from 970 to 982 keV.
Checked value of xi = 0.12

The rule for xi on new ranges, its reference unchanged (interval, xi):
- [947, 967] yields 0.03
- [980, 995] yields 0.07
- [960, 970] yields 0.04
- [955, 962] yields 0.00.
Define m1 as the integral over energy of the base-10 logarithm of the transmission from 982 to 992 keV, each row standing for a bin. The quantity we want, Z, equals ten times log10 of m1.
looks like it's 8.37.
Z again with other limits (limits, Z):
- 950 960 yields 8.56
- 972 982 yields 8.22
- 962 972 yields 8.31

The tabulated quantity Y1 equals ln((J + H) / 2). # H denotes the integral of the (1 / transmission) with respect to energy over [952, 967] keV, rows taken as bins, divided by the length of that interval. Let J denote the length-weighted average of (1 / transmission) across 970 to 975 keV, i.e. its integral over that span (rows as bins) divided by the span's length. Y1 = -1.57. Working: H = 0.197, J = 0.220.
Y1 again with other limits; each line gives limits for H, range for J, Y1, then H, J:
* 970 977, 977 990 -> -1.54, 0.218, 0.212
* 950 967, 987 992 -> -1.61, 0.196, 0.202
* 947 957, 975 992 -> -1.61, 0.190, 0.210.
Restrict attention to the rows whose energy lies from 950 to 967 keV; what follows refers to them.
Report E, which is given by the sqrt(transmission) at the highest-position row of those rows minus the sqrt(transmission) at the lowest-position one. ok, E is -0.12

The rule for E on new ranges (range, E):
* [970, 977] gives 0.05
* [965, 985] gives -0.05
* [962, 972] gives -0.13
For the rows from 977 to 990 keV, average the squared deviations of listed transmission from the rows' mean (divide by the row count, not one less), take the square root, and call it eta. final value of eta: 0.254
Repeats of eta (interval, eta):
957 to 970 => 0.156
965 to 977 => 0.117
